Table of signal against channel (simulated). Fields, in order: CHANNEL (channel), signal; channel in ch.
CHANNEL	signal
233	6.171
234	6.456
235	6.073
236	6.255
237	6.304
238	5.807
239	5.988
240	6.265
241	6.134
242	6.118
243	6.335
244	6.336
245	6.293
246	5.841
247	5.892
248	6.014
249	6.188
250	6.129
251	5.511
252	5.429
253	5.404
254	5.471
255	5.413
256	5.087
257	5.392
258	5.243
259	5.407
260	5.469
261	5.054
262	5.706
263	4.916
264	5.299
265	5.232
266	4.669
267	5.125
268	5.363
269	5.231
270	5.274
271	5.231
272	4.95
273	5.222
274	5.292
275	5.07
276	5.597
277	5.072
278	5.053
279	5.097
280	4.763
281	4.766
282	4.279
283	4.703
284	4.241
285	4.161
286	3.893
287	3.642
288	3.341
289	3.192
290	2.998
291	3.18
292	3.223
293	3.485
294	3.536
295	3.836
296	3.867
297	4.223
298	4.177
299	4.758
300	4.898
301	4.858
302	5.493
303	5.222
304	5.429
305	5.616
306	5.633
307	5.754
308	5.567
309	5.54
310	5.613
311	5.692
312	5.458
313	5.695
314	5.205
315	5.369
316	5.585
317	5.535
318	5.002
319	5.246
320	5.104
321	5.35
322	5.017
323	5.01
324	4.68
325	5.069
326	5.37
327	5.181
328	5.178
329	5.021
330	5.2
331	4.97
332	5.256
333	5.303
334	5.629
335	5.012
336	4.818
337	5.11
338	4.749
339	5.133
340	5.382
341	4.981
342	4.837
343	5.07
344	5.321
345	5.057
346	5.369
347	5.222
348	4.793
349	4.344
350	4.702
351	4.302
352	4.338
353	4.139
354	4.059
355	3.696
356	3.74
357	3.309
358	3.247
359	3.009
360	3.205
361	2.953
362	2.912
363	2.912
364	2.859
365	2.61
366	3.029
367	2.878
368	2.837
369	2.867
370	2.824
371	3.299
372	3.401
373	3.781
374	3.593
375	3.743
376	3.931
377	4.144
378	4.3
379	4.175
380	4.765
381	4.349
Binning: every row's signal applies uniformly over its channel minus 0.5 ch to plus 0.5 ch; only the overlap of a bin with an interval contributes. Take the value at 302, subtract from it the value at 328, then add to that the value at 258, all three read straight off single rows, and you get 5.56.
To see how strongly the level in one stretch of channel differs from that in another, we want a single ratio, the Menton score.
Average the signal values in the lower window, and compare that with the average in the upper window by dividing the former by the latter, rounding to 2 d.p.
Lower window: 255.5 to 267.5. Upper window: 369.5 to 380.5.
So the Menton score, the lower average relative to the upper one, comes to 1.37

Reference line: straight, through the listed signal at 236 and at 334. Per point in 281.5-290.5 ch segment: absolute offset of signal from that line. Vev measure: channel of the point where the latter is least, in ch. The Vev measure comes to 283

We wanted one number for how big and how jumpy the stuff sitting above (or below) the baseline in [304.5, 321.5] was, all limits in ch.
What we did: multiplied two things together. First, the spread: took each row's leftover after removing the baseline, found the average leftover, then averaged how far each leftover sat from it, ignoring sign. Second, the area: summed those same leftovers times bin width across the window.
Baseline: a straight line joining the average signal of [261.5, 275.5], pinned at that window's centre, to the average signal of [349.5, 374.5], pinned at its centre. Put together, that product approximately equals 2.4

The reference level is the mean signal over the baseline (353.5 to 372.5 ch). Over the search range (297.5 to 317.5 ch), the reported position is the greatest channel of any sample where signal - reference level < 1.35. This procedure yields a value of 298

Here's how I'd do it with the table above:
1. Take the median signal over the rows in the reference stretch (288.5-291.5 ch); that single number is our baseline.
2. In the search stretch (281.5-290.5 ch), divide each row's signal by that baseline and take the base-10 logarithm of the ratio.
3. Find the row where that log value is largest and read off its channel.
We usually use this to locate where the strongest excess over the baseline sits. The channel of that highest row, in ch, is 283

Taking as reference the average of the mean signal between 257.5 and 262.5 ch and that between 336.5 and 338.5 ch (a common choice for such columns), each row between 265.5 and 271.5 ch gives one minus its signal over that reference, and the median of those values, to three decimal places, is -0.015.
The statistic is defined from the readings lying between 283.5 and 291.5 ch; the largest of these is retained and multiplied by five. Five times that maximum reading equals 21.2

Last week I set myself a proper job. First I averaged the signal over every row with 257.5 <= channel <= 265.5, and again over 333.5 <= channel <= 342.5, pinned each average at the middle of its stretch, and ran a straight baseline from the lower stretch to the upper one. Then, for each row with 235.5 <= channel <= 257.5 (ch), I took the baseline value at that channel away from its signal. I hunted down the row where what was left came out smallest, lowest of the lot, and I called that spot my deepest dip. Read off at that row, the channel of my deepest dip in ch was 256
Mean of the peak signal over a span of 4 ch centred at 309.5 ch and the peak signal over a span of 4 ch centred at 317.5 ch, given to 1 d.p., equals 5.6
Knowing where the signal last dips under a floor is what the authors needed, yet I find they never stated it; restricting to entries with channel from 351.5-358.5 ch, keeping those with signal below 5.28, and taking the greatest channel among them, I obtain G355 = 358 ch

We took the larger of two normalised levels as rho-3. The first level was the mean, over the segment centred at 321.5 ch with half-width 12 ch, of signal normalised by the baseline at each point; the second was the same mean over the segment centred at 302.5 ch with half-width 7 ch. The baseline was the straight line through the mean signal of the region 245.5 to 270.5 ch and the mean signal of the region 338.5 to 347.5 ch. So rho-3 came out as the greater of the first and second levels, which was 1.01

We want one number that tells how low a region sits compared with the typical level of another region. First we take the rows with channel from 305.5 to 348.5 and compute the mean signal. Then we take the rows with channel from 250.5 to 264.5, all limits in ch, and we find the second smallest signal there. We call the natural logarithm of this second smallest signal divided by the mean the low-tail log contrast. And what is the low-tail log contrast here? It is 0.0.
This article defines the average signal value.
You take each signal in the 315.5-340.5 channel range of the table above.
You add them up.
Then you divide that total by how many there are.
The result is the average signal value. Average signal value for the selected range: 5.2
